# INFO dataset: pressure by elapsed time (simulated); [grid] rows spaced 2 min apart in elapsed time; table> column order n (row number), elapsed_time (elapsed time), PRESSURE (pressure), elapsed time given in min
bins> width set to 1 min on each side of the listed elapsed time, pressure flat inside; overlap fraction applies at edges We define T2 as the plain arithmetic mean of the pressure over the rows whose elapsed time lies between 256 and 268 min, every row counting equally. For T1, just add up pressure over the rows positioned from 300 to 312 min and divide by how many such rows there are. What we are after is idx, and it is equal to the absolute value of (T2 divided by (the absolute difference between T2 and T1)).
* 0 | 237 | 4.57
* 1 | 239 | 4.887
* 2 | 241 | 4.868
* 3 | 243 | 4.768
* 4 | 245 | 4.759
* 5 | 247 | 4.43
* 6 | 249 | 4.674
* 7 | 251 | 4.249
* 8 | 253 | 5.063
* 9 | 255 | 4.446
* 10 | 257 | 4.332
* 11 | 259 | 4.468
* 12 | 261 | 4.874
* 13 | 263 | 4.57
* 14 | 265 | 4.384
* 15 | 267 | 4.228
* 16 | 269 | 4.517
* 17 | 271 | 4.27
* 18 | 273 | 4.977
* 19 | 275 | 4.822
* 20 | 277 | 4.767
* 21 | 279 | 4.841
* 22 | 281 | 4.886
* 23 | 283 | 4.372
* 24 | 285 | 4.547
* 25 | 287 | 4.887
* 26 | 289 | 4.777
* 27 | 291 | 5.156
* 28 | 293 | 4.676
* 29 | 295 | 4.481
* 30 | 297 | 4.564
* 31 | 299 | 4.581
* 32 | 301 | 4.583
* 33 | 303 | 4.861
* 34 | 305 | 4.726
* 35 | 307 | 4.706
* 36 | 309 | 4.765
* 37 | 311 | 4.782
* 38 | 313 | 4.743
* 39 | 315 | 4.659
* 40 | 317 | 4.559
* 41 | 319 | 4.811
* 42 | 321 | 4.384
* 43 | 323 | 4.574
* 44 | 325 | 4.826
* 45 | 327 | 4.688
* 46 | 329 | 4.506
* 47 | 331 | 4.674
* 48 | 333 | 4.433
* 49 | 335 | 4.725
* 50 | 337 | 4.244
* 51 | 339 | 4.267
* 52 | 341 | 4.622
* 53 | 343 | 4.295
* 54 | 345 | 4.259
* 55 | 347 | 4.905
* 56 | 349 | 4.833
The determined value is 17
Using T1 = 4.74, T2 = 4.48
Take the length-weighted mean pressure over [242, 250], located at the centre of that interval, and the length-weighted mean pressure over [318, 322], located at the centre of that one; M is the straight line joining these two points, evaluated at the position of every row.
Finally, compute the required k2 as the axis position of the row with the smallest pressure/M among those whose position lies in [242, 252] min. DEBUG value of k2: 251 min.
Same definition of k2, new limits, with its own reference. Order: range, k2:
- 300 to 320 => 317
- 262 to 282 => 267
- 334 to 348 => 337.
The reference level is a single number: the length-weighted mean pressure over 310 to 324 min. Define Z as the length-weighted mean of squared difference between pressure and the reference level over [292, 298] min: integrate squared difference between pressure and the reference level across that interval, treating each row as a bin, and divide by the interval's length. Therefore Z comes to 0.011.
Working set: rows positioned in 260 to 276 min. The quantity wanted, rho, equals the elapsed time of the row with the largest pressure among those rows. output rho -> 273 min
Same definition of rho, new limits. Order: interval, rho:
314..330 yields 325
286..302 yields 291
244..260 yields 253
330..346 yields 335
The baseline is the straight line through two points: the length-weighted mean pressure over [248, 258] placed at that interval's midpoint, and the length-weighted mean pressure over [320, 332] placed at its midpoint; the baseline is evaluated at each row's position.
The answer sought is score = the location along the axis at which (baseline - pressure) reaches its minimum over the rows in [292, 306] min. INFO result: 303 min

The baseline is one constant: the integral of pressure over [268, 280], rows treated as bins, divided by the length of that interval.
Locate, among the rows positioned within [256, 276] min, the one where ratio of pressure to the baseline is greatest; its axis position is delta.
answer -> 273 min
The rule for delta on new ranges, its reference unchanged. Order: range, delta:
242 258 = 253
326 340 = 335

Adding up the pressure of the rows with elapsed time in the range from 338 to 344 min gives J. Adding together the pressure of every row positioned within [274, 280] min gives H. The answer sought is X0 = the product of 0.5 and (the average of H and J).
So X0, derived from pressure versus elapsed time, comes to 6.90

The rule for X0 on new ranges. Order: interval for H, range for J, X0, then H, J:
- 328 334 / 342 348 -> 6.77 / 13.6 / 13.5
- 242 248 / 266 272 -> 6.74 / 14.0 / 13.0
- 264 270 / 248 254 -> 6.78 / 13.1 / 14.0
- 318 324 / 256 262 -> 6.86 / 13.8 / 13.7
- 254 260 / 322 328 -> 6.83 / 13.2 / 14.1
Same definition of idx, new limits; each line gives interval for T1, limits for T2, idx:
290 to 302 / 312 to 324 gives 89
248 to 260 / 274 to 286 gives 28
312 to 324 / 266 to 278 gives 185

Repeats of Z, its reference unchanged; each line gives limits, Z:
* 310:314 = 0.014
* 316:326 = 0.028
